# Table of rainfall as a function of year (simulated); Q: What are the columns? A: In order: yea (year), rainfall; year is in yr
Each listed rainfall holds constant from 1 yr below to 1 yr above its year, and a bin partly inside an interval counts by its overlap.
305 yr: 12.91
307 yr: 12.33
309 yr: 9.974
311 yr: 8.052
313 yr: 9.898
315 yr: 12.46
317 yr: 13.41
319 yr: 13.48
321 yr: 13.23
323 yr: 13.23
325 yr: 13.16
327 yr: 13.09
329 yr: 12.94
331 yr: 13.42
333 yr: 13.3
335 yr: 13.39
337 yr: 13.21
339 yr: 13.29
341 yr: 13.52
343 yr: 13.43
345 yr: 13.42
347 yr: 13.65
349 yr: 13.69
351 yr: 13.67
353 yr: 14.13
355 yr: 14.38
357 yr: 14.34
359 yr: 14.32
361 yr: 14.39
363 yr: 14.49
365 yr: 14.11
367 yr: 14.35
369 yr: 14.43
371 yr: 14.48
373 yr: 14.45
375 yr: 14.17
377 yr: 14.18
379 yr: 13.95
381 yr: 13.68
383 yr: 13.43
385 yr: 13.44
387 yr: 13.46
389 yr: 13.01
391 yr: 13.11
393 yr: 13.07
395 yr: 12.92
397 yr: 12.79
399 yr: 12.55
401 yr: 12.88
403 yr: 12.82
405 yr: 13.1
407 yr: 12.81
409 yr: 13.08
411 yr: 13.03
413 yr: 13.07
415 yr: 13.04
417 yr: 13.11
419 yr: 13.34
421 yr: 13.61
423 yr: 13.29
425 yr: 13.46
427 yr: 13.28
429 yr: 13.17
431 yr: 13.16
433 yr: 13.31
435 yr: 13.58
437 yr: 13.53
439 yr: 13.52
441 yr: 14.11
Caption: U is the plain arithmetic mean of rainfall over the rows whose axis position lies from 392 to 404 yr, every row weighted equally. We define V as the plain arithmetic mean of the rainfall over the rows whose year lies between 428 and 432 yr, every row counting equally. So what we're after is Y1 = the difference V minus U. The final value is 0.3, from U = 12.8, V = 13.2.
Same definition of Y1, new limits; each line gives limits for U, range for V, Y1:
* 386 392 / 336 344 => 0.2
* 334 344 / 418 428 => 0.0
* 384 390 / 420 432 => 0.0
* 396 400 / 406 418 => 0.4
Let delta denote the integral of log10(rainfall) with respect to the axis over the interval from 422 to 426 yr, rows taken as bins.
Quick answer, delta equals 4.51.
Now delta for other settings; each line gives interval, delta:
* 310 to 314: 3.80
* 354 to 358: 4.63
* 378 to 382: 4.56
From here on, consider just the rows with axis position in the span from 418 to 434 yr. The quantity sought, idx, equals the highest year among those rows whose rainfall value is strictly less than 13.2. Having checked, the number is 431 yr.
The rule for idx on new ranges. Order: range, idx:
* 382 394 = 393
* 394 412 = 411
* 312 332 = 329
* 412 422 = 417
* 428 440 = 431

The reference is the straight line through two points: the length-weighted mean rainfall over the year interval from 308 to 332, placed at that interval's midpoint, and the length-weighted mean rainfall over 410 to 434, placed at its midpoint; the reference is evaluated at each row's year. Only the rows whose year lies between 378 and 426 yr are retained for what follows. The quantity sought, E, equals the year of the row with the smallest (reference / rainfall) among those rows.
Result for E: 379 yr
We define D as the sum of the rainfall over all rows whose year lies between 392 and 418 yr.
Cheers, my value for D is 168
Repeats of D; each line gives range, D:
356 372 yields 115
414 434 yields 133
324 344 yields 133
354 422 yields 461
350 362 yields 85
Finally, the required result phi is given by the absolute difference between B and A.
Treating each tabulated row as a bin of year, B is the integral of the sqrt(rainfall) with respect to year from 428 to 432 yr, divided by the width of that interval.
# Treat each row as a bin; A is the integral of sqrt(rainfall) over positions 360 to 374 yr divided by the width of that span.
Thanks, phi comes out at 0.164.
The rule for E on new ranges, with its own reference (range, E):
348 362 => 355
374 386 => 375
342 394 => 363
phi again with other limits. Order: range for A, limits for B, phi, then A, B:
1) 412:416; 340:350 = 0.067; 3.61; 3.68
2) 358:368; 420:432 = 0.135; 3.79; 3.65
